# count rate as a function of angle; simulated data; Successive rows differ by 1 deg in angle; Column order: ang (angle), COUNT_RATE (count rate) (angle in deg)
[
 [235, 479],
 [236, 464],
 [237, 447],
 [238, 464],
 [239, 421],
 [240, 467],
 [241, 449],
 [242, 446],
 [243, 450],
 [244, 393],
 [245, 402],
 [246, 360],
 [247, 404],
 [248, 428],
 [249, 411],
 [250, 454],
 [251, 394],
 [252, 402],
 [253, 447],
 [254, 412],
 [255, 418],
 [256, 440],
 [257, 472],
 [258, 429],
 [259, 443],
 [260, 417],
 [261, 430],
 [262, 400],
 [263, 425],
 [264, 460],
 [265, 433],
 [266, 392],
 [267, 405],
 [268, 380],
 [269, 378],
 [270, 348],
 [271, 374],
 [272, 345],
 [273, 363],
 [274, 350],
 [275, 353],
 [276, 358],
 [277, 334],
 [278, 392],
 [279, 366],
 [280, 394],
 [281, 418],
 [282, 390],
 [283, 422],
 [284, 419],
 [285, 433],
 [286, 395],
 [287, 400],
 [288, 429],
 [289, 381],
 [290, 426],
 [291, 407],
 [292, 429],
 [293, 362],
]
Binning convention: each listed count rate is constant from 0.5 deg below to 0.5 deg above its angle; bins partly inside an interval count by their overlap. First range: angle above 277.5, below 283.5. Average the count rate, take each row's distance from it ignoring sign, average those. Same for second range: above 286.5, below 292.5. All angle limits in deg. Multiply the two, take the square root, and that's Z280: 15.7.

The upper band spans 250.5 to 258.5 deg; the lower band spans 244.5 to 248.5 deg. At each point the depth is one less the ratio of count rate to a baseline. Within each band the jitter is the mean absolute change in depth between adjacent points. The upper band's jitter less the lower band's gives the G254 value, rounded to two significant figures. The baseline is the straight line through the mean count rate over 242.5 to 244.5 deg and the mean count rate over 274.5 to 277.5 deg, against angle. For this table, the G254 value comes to -0.019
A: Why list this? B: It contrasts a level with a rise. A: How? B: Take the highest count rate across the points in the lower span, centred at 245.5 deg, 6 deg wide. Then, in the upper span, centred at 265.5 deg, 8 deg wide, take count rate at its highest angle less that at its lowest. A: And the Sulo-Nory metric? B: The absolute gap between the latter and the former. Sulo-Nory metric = 472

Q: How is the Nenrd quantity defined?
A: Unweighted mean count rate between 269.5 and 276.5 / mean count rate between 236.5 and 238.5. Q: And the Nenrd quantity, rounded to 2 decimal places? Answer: 0.78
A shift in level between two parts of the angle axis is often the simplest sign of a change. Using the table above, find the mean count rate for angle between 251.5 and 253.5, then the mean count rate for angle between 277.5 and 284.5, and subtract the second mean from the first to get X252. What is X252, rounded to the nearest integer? 24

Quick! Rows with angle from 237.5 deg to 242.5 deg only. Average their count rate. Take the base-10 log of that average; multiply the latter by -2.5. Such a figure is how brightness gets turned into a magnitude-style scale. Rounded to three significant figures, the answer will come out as -6.63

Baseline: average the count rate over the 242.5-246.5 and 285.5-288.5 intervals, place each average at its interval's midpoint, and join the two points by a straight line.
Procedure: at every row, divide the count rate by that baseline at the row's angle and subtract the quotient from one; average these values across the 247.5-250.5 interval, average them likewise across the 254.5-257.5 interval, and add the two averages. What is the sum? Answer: -0.17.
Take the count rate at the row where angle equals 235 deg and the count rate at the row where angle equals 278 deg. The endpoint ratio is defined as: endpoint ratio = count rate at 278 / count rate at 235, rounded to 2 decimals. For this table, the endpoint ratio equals 0.82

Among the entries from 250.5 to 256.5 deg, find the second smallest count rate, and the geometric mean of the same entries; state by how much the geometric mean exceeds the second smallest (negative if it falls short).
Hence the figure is 16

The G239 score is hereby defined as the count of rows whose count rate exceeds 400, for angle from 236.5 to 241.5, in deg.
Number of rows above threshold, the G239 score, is 5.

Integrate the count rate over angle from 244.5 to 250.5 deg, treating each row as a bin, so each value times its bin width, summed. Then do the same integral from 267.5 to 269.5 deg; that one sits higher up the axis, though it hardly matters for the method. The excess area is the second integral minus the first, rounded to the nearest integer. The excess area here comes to -1701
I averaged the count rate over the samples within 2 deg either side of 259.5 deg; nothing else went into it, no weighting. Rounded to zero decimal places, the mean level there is 430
